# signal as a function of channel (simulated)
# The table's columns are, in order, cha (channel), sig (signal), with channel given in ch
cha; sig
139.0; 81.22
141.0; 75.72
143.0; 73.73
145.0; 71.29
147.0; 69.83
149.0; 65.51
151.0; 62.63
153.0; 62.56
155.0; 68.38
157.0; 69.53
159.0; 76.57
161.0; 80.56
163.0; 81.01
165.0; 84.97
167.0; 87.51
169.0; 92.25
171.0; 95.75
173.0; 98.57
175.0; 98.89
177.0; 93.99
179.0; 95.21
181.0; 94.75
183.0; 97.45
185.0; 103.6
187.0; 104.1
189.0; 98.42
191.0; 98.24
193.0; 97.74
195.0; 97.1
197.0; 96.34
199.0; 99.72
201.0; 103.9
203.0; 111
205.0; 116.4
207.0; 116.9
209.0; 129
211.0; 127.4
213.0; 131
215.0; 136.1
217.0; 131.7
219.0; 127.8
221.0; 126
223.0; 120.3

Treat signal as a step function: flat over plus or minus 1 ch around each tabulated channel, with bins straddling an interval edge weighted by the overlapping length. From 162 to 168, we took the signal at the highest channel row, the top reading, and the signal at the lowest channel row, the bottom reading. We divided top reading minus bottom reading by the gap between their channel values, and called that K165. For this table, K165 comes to 1.6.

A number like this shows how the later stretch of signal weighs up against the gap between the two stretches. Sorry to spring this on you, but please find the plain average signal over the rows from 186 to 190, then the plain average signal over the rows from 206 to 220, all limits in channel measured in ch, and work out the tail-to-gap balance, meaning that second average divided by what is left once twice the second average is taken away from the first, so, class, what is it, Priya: -0.825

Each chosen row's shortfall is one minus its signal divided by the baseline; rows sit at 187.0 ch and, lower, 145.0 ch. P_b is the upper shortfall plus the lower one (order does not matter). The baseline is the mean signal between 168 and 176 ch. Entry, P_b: 0.18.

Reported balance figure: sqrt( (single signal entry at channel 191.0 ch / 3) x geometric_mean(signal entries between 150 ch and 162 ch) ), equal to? 48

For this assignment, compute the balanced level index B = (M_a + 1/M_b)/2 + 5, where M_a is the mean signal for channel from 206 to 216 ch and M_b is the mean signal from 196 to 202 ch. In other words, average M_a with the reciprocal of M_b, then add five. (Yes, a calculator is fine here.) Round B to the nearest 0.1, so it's 69.0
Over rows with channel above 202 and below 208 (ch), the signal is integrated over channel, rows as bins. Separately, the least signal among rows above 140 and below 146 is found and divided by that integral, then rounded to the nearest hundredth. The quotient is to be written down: 0.10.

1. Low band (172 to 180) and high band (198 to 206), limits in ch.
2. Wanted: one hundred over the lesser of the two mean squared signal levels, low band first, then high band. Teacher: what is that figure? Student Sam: 0.0107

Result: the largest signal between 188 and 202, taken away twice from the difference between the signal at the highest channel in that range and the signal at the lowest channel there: -202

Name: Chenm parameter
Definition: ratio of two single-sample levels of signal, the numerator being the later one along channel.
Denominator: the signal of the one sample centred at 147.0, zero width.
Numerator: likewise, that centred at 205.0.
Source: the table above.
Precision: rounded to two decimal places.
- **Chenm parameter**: 1.67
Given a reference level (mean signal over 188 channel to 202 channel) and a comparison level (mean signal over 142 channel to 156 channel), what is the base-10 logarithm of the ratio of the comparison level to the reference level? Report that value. -0.16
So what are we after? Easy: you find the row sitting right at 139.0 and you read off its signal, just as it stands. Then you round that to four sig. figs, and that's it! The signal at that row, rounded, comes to 81.22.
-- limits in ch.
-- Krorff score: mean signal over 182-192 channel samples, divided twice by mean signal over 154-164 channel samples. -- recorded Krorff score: 0.0177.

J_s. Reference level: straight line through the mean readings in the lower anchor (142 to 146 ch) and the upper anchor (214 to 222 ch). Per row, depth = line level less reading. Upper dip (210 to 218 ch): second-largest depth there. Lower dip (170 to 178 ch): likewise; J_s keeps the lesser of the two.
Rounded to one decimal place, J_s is -2.5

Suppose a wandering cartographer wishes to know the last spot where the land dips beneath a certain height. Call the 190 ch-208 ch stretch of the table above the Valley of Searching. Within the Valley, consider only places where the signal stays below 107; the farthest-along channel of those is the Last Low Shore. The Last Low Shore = 201.0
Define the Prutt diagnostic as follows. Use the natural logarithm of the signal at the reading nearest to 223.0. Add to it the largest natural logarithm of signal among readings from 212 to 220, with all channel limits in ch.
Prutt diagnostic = 9.70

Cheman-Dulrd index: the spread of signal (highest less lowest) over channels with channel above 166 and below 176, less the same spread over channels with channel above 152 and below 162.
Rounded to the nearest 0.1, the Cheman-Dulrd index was -6.6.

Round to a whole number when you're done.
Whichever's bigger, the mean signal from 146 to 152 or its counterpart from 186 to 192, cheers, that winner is 100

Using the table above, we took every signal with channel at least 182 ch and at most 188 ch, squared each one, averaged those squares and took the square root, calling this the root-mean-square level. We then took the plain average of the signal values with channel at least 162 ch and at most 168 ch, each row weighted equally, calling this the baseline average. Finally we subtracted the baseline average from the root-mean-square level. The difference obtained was 17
